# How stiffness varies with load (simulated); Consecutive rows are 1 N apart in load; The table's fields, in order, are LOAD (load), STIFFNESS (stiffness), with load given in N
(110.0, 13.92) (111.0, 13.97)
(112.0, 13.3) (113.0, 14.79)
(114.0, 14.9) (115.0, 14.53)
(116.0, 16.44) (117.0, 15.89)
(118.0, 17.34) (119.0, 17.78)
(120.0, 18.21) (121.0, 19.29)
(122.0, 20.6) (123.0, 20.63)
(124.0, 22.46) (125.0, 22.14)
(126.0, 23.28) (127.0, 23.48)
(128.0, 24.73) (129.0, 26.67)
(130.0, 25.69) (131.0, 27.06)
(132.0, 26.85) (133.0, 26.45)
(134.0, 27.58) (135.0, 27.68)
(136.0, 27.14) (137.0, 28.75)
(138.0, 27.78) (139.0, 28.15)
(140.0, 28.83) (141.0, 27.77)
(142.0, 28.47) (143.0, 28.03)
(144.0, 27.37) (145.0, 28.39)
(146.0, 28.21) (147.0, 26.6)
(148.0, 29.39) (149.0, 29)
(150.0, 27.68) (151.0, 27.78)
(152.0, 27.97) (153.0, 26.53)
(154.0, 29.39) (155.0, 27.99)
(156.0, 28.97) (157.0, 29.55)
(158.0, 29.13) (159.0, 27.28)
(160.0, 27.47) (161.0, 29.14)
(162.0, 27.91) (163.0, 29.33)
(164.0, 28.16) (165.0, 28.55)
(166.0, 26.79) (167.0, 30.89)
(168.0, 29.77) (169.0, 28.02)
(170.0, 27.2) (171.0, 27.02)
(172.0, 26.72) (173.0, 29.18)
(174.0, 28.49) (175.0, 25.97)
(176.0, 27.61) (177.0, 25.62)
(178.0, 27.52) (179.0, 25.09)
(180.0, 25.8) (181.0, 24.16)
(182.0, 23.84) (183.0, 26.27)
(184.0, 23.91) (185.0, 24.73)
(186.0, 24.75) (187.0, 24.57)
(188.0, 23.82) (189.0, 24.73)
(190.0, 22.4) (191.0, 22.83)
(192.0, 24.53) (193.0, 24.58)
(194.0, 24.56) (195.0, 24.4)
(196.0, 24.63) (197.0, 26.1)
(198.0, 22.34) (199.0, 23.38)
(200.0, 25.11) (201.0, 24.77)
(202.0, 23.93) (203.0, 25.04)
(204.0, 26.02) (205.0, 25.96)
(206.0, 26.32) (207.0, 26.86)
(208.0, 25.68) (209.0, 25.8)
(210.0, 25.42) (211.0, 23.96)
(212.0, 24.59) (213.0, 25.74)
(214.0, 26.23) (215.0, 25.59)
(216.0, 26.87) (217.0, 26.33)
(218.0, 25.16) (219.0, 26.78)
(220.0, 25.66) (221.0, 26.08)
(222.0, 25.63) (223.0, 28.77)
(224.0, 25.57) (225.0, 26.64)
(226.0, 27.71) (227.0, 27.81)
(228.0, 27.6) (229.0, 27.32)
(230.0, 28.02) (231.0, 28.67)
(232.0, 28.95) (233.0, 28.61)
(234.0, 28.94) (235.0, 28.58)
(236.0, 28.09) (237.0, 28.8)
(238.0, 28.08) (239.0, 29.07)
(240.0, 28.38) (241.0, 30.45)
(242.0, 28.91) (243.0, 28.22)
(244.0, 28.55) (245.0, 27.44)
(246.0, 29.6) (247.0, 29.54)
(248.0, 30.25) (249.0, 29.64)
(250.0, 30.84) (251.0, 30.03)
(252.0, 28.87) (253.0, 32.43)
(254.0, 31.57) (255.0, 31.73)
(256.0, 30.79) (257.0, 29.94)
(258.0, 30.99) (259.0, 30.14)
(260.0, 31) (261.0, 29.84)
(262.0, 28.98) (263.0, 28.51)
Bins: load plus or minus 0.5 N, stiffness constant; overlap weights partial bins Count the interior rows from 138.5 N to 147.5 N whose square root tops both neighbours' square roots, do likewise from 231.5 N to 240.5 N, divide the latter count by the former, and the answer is 1.00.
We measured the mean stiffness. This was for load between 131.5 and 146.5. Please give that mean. 27.8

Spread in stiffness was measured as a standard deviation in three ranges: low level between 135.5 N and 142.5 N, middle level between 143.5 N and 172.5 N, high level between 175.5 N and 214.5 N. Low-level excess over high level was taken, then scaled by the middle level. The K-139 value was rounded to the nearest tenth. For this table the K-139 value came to -0.6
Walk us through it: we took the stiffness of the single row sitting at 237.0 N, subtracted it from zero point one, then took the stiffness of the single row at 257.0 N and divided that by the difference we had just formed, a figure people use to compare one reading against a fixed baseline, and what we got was -1.04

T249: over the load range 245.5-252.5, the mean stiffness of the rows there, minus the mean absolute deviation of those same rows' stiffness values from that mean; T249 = 29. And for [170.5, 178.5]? 26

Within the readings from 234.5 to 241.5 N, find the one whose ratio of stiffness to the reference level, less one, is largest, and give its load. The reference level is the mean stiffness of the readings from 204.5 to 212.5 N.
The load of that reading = 241.0 N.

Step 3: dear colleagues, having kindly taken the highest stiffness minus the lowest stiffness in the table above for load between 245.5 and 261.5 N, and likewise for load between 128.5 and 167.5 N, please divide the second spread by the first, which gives 1.46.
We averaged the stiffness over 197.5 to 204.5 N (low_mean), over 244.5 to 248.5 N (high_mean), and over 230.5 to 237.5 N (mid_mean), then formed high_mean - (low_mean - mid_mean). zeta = 34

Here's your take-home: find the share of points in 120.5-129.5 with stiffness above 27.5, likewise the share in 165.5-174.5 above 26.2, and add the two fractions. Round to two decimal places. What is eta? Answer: 1.00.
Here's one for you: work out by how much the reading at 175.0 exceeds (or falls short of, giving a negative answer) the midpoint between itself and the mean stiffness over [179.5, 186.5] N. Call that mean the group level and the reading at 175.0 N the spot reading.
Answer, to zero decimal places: 1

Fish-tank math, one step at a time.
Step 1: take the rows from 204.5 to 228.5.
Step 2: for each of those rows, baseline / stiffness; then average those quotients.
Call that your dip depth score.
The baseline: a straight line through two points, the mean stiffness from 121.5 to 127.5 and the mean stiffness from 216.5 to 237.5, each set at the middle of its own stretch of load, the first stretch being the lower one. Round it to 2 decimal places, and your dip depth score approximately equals 1.03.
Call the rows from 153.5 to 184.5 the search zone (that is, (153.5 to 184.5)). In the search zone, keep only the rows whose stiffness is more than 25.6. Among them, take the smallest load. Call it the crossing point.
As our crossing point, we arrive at 154.0 N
